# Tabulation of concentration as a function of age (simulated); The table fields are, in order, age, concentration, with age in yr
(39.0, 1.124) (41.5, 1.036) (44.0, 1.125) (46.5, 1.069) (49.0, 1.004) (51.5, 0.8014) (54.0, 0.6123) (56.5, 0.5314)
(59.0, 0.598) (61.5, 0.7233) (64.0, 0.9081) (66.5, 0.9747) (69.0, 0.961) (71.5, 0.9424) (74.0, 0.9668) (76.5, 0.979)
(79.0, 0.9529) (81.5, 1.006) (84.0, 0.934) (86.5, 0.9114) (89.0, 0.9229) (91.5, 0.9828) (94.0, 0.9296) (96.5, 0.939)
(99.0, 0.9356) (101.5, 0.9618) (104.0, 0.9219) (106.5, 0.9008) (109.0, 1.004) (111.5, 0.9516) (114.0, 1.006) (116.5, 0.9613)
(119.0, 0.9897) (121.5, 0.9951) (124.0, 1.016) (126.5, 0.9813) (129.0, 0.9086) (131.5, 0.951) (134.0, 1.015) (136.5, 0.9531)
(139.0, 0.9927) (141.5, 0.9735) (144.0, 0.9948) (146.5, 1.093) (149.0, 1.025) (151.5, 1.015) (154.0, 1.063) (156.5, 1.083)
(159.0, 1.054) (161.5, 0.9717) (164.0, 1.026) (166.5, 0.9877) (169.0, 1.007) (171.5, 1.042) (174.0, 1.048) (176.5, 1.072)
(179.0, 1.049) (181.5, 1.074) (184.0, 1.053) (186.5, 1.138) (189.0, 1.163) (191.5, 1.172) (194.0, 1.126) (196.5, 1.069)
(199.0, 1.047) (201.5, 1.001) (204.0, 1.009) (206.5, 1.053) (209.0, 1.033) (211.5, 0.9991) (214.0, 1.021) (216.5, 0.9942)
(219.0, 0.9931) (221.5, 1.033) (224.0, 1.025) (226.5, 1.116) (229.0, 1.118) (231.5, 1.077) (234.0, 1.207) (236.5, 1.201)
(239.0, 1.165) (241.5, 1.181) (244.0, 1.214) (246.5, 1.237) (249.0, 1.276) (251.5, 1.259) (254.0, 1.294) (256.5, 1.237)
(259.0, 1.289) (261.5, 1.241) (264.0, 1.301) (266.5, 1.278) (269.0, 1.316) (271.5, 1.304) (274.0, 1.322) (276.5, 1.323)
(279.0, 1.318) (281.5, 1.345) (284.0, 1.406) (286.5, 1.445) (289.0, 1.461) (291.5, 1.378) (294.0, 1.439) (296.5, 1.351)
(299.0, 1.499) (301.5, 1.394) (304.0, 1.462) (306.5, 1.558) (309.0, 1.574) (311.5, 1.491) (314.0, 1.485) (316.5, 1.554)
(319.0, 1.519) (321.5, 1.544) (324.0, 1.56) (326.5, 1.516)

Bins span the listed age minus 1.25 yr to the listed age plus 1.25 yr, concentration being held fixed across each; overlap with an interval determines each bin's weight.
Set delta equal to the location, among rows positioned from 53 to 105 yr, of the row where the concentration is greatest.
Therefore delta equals 81.5 yr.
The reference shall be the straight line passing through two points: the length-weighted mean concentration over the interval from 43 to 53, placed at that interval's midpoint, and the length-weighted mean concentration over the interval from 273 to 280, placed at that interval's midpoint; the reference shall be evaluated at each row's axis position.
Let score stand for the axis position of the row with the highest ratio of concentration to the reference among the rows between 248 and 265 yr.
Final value 254.0 yr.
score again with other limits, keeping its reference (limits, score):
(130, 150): 146.5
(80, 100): 81.5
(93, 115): 109.0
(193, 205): 194.0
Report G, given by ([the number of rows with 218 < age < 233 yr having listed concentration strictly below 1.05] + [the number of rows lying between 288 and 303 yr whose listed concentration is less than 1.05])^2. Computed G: 9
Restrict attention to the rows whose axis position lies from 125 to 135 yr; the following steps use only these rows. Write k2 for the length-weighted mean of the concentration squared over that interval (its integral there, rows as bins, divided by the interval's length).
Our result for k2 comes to 0.93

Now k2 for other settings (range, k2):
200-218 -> 1.03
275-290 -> 1.91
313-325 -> 2.35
